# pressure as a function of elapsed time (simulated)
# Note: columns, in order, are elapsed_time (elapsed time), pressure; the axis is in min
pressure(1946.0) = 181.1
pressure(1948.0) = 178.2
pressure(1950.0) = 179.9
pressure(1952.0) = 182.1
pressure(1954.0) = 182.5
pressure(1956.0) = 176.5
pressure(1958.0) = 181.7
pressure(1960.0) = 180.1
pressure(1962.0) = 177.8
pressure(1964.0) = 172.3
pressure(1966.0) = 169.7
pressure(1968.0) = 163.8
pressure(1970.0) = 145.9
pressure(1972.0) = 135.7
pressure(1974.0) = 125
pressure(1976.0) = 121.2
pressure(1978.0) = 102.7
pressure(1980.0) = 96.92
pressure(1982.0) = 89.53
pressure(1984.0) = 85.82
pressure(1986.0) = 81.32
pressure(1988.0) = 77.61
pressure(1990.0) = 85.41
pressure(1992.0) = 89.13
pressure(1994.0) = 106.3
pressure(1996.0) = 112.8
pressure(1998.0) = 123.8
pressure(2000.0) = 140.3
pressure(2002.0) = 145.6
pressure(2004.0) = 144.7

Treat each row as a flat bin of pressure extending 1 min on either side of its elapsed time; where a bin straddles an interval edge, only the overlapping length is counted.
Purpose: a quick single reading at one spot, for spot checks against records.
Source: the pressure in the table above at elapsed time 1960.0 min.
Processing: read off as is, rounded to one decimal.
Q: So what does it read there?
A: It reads 180.1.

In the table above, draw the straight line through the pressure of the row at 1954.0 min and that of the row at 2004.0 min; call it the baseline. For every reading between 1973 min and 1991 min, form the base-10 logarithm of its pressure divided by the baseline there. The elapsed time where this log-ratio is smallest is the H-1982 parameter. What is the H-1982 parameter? 1988.0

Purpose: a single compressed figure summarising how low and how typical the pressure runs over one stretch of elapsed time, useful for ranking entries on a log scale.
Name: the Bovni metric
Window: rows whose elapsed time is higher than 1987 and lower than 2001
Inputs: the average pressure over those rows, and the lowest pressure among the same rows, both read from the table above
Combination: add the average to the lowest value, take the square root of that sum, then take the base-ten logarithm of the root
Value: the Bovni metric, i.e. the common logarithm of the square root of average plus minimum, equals 1.13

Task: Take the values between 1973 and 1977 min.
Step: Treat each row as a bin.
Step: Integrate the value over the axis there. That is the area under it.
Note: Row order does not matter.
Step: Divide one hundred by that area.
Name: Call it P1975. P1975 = 0.20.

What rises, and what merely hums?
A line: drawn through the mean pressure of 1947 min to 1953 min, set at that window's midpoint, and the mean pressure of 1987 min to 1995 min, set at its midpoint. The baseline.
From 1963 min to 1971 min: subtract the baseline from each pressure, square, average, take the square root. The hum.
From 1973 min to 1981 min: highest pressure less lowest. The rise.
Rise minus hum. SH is 7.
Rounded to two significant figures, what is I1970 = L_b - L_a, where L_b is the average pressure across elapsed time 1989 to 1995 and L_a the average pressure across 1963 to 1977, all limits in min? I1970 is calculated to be -54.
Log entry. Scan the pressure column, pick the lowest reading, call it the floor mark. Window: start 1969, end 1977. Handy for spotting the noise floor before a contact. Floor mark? 121.2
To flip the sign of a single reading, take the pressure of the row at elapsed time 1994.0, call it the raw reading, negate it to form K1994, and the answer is -106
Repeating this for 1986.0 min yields -81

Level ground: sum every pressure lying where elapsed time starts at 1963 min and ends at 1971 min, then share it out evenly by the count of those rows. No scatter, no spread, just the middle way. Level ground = 163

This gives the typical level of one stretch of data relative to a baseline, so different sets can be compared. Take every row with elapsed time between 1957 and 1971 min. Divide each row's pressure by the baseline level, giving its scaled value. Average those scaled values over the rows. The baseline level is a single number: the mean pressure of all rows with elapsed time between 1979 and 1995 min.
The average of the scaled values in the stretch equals 1.9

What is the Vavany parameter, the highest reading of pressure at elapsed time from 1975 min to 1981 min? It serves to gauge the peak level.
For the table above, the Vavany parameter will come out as 121.2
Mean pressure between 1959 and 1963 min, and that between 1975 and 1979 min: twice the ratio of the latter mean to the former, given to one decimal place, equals 1.3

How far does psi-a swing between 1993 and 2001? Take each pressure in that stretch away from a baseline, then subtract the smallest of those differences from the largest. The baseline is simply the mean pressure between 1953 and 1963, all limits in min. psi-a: 34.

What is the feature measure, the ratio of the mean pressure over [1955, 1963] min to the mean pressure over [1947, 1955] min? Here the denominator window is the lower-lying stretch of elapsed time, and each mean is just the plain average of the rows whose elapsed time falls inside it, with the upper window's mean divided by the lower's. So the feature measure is 1.0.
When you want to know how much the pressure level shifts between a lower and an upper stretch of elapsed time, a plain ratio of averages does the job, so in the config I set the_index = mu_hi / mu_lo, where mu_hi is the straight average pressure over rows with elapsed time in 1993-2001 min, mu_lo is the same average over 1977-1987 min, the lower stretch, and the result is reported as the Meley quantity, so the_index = 1.3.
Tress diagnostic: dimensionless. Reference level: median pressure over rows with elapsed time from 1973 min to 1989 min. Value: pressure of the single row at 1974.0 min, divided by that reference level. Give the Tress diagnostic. 1.3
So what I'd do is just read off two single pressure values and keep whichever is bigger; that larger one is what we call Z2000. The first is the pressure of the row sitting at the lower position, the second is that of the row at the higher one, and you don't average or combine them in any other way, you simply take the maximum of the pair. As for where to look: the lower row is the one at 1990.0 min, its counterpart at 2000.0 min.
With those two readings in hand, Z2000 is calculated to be 140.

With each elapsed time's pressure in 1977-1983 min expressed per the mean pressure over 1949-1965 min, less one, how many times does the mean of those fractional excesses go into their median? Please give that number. 0.99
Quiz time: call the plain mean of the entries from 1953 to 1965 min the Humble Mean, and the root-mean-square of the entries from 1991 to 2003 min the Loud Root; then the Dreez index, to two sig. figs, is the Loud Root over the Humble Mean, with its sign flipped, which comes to -0.68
